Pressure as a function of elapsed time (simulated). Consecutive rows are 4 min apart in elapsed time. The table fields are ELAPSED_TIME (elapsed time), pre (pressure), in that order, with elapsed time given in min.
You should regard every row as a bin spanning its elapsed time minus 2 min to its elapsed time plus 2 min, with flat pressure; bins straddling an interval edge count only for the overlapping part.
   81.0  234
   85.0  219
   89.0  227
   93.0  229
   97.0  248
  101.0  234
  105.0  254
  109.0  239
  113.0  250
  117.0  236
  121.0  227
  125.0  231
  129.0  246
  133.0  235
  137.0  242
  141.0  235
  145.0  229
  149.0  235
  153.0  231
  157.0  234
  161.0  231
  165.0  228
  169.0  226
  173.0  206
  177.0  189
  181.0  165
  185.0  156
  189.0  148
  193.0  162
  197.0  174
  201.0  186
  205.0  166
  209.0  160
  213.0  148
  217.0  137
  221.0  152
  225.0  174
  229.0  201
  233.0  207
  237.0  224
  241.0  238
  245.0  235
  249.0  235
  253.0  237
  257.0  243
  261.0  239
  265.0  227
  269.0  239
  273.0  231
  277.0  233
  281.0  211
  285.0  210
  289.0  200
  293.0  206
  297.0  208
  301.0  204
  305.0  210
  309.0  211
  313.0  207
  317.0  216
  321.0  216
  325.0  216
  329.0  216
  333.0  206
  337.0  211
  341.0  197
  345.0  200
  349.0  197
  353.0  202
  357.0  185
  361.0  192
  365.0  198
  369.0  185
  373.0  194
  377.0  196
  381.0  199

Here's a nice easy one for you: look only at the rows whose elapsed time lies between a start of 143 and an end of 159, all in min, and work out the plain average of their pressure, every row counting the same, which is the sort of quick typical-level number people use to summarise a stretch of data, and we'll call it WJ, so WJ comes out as 232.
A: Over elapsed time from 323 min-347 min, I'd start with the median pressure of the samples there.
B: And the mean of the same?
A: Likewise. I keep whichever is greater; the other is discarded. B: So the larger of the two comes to 208.5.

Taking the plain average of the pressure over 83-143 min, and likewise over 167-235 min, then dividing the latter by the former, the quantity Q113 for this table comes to 0.73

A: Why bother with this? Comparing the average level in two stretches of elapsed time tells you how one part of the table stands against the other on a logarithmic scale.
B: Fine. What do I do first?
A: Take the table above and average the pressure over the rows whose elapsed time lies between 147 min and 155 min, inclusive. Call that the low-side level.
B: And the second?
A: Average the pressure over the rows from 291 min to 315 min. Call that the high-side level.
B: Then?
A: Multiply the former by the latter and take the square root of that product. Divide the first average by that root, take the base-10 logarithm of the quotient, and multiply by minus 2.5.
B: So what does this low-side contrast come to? -0.062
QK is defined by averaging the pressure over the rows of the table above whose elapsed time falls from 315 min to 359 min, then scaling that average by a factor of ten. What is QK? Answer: 2056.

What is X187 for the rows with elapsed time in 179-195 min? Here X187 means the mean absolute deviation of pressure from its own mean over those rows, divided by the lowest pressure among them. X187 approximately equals 0.039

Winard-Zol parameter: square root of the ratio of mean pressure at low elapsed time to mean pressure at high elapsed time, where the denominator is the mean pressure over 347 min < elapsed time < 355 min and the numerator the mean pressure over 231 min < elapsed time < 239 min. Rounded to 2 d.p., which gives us 1.04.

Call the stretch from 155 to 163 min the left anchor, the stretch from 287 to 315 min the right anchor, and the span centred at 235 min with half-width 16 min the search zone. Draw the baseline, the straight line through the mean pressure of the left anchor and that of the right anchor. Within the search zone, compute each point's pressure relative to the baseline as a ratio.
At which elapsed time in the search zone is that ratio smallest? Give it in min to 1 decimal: 221.0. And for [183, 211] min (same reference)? 189.0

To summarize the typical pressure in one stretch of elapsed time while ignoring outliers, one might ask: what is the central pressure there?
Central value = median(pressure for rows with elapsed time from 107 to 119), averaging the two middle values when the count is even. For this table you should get 239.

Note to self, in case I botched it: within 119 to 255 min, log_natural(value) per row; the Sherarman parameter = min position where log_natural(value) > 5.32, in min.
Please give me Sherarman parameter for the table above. 121.0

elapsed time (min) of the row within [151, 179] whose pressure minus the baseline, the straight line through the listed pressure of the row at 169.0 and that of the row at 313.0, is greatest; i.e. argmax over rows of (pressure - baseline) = 157.0 min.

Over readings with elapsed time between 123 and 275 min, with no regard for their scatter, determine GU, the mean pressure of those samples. 207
